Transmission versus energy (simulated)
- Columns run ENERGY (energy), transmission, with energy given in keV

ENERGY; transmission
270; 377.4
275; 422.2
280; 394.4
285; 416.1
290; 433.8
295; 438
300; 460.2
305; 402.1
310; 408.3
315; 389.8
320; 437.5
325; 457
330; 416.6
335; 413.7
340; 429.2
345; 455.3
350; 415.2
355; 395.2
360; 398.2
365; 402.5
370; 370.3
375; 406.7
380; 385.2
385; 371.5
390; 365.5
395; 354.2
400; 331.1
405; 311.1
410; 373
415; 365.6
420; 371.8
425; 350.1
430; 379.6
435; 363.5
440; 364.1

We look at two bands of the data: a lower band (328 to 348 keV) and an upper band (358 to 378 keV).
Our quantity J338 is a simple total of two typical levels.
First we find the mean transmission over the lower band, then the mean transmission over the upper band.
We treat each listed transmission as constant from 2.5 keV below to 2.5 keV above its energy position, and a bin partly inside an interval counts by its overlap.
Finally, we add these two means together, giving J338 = 823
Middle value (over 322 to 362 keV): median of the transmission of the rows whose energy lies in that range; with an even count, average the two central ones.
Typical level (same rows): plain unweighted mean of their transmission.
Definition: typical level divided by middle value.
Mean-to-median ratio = 1.02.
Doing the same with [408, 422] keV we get 1.00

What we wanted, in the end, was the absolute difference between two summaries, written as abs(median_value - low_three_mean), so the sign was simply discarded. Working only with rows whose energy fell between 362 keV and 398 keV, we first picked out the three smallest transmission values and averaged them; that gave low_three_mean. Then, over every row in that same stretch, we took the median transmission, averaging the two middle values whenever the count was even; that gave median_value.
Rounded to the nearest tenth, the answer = 8.2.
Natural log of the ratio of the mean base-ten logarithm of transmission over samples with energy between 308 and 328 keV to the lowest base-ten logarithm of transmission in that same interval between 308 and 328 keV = 0.0134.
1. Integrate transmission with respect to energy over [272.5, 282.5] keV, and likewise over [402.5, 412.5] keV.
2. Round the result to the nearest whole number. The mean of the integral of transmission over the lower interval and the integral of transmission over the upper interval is 3752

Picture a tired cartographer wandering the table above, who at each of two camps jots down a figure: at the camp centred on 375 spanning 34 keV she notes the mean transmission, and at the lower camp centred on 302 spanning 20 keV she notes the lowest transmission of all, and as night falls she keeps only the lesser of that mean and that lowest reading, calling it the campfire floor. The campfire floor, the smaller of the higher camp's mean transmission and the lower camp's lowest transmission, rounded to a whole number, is 386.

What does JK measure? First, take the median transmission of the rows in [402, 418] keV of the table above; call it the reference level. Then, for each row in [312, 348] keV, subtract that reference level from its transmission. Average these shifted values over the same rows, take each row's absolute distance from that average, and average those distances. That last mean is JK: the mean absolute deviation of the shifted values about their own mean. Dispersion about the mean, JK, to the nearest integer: 19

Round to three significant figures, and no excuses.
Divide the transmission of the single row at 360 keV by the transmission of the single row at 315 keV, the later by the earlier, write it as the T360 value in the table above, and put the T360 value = 1.02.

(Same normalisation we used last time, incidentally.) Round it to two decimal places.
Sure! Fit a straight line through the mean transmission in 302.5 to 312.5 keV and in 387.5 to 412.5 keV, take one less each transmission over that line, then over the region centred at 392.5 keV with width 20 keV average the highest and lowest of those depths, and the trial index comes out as 0.00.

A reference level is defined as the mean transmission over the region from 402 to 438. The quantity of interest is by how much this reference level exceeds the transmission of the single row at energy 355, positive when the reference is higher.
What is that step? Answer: -36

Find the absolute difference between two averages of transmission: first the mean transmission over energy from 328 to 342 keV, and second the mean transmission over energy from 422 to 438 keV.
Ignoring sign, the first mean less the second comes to 55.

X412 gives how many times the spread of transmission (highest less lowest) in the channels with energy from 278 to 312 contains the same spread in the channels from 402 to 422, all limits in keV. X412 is 1.1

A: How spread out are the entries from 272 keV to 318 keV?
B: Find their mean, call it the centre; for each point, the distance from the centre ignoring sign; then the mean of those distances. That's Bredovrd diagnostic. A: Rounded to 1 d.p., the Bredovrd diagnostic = 18.0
